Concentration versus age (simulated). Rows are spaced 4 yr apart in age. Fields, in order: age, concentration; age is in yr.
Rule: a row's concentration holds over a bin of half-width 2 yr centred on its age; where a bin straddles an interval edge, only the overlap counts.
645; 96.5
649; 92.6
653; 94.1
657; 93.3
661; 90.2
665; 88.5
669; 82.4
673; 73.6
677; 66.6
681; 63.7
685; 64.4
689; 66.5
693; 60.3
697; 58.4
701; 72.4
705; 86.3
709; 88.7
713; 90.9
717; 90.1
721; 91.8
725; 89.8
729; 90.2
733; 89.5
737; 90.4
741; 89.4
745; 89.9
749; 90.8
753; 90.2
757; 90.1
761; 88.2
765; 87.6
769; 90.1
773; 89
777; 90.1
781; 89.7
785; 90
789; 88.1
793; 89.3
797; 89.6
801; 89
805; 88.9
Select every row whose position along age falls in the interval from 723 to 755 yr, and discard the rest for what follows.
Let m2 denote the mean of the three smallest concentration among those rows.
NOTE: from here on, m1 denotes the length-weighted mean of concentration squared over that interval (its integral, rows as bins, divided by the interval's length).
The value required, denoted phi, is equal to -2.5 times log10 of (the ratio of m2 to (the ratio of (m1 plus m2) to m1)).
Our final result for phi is -4.9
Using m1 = 8105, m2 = 90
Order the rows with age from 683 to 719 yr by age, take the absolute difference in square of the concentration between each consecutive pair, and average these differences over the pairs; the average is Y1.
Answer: 785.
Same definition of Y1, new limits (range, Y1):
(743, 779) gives 196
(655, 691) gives 626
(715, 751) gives 183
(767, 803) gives 154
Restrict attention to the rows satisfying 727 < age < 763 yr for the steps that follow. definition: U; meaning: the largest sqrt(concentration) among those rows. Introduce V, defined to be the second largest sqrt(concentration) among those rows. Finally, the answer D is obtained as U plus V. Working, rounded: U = 9.53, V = 9.51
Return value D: 19.04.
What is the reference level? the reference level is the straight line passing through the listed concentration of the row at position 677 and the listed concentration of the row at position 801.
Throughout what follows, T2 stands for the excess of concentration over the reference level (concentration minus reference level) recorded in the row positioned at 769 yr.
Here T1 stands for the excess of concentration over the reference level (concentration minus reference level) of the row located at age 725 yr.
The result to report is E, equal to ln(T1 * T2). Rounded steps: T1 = 15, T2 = 7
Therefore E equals 4.6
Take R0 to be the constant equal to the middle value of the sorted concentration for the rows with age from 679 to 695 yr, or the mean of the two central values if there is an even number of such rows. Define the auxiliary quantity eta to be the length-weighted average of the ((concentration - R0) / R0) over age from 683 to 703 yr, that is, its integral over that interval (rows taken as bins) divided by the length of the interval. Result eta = 0.01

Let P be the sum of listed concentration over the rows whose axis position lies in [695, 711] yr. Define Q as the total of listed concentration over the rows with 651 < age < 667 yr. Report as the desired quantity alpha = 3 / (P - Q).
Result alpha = -0.05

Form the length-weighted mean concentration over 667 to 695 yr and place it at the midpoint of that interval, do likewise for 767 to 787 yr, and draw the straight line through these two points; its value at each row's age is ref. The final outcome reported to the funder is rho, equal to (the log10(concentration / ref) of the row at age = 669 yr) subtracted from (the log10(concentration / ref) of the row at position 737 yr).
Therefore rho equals -0.05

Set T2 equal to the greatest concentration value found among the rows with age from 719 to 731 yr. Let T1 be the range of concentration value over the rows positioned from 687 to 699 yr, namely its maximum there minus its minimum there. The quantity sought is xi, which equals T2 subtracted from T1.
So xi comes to -84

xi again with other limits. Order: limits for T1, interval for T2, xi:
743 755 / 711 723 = -91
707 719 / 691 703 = -70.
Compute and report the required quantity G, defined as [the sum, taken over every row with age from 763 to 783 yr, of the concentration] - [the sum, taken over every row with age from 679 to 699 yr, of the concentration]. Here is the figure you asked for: 133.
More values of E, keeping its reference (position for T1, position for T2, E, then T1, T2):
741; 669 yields 5.3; 11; 17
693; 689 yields 3.0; -9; -2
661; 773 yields 4.9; 26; 5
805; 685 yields 1.1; -1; -4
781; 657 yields 4.9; 4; 30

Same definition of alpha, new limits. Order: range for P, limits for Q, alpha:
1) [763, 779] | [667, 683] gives 0.04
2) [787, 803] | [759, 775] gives 2.73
